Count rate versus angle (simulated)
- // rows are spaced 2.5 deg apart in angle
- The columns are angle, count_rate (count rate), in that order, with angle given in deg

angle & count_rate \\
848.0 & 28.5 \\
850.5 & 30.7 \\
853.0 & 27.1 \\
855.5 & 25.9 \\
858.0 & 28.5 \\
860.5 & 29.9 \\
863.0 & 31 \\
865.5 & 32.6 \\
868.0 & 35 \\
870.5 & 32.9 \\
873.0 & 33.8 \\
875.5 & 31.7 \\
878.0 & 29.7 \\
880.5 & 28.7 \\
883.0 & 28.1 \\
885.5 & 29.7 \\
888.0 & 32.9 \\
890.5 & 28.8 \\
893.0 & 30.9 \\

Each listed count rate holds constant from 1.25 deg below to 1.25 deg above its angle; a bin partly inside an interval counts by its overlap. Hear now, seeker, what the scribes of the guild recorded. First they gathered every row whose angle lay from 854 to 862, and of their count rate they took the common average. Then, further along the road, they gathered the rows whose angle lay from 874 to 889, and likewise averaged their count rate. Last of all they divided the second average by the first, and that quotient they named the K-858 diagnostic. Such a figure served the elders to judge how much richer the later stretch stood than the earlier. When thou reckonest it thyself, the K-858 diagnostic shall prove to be 1.07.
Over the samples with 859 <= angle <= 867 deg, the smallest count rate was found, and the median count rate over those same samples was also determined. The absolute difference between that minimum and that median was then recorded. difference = 1.1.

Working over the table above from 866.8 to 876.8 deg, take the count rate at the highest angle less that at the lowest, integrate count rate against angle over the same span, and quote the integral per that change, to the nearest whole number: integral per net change -101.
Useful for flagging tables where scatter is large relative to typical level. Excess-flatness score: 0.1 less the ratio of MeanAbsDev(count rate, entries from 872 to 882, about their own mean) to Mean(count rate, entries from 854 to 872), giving 0.042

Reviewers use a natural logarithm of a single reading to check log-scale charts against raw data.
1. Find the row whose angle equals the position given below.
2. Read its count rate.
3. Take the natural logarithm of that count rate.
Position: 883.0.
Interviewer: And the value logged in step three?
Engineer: 3.34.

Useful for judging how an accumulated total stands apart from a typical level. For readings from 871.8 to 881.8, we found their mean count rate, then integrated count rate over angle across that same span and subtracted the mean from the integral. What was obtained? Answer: 279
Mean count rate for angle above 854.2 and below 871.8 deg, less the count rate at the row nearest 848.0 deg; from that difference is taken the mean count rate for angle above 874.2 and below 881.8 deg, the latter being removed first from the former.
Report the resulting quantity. -28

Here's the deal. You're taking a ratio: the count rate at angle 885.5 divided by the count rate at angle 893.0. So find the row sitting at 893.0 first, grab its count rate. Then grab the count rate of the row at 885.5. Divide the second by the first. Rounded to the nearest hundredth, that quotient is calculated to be 0.96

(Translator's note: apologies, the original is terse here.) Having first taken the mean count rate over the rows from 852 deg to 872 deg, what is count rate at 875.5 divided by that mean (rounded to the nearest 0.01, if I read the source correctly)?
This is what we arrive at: 1.04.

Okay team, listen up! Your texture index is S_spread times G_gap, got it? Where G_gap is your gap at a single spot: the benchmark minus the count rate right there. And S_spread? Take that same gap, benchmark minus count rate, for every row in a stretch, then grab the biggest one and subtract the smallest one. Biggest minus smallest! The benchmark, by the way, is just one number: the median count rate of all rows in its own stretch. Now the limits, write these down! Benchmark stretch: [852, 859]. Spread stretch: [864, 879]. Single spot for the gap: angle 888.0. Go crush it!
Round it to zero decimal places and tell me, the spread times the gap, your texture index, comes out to -31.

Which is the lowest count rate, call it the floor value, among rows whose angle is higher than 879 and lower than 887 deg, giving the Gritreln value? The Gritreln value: 28.1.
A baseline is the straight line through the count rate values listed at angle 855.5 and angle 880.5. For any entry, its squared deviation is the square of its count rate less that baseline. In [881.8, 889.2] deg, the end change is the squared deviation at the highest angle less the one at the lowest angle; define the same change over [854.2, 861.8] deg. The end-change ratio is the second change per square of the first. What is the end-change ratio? 0.11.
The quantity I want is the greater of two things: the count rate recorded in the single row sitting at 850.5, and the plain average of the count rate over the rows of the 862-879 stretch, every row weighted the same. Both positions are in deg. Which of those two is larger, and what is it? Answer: 32.4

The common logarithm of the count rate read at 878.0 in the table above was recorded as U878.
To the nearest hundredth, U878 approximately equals 1.47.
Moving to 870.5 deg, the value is 1.52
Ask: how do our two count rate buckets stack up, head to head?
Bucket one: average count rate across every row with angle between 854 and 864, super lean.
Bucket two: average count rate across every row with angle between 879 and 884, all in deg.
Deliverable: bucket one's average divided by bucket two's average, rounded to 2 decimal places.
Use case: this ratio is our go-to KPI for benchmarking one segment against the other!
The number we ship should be 1.01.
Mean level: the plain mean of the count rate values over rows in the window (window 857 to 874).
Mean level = 32.0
